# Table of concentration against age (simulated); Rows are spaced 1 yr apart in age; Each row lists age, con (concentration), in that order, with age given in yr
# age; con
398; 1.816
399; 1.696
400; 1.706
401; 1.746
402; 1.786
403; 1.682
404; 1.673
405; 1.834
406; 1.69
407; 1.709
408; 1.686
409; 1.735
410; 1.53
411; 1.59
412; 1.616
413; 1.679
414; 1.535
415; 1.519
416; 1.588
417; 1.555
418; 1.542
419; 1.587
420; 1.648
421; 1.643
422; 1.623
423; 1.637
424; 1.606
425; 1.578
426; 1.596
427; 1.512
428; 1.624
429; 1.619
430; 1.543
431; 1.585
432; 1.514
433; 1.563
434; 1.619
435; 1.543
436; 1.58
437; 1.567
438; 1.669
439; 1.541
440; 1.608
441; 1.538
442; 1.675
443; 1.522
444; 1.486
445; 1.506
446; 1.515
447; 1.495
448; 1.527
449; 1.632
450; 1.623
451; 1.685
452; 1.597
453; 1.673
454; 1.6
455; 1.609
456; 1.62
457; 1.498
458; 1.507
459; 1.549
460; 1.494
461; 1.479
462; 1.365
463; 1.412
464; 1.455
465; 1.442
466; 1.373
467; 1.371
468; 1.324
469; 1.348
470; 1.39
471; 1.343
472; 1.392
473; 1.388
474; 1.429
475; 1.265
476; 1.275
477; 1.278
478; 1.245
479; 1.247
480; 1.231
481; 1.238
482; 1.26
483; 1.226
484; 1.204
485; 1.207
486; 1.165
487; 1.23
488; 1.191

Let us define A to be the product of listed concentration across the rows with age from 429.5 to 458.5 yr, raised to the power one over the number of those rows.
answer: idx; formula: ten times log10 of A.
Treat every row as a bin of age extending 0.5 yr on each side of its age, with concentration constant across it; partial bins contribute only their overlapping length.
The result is 2.0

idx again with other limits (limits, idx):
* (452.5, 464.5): 1.8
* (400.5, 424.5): 2.2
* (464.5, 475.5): 1.4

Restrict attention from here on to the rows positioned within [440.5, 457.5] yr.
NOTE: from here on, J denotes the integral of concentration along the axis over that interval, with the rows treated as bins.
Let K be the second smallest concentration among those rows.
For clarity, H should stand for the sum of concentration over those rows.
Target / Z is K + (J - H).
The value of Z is 1.495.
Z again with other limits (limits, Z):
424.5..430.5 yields 1.543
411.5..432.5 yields 1.514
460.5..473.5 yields 1.343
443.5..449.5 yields 1.495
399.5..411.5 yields 1.590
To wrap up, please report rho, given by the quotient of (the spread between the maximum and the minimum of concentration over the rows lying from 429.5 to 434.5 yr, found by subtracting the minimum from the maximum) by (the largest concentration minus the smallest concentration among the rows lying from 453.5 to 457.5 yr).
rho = 0.9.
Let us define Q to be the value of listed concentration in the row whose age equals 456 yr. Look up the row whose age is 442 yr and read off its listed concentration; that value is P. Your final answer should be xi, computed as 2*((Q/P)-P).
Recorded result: -1.4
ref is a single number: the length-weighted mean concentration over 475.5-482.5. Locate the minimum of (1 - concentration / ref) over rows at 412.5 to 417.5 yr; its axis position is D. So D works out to 413 yr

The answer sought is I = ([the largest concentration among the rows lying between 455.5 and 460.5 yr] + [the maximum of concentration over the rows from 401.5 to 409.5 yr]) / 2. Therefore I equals 1.73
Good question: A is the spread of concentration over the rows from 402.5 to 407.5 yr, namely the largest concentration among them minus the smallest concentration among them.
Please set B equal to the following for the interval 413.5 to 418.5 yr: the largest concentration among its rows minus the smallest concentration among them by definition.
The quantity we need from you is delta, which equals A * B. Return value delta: 0.011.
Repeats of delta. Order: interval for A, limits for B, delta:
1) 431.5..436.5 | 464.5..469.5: 0.012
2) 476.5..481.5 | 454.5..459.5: 0.006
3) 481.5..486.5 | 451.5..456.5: 0.007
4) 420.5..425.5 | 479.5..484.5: 0.004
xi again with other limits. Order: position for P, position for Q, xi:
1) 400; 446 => -1.6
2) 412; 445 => -1.4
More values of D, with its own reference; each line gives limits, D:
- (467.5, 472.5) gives 472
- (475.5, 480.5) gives 477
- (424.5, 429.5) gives 428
